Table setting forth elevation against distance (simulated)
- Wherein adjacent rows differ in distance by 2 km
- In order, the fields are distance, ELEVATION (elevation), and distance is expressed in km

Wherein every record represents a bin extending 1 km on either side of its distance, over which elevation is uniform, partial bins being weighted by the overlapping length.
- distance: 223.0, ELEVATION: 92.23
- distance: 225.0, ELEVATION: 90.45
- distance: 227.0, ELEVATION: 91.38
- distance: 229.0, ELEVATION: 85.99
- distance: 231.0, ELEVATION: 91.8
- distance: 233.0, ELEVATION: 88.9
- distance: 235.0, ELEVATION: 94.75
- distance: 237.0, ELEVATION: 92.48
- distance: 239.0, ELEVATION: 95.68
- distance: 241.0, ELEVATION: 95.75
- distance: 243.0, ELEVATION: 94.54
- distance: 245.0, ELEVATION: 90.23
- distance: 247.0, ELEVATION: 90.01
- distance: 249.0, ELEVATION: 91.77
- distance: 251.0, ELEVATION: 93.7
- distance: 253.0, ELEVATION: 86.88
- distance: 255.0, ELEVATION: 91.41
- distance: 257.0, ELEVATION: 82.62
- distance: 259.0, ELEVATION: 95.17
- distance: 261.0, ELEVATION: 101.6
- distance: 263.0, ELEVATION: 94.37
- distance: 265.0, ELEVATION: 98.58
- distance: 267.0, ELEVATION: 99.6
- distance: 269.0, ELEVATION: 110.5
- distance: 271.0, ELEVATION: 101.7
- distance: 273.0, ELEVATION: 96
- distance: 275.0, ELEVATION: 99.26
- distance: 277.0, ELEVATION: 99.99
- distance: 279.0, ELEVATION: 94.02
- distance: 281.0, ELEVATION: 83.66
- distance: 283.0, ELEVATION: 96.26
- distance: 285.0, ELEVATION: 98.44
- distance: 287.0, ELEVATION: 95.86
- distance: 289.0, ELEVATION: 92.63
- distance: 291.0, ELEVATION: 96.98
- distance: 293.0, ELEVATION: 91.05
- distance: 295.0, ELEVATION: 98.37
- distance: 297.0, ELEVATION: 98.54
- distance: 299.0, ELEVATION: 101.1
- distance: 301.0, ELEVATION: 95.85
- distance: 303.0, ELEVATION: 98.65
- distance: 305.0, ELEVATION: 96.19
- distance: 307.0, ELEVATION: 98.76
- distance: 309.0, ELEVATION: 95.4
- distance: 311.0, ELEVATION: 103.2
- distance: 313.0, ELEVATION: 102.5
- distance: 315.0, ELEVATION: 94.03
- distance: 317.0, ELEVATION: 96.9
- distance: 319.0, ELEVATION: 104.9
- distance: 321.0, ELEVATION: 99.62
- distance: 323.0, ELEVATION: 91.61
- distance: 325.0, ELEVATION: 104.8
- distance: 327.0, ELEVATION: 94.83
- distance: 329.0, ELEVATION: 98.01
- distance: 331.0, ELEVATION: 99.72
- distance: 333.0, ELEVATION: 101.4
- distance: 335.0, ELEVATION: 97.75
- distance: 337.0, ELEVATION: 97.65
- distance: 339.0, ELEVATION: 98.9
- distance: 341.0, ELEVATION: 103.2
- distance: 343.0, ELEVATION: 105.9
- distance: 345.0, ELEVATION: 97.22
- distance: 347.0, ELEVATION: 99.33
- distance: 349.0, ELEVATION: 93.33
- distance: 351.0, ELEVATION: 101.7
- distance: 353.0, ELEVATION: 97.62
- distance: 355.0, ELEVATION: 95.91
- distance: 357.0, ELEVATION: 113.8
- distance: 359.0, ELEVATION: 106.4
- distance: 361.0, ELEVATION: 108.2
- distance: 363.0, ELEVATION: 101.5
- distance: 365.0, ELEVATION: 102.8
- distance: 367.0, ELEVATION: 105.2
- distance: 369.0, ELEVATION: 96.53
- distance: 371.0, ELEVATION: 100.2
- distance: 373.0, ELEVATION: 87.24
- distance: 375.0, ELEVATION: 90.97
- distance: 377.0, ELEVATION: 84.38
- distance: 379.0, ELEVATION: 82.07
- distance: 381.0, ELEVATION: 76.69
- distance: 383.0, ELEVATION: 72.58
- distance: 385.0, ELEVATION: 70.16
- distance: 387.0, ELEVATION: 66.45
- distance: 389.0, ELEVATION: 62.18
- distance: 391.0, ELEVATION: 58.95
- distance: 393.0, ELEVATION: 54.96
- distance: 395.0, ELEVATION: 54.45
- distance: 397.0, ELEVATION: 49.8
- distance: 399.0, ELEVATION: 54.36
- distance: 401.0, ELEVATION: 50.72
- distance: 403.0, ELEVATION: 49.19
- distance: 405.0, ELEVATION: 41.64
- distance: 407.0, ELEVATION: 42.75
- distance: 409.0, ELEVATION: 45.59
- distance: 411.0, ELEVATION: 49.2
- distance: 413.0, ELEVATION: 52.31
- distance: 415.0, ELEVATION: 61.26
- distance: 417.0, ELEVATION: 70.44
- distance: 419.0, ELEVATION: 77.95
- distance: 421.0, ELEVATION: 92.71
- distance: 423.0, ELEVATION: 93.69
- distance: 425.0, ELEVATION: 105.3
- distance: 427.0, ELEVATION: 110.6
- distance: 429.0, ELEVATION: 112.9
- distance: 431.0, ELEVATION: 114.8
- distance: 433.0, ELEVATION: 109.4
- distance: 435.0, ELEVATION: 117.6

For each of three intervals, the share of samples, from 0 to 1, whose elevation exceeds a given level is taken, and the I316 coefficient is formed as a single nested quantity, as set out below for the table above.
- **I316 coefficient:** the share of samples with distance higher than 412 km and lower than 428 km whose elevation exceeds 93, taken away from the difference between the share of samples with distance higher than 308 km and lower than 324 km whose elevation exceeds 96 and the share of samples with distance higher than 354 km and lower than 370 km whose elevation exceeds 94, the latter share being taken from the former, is -0.75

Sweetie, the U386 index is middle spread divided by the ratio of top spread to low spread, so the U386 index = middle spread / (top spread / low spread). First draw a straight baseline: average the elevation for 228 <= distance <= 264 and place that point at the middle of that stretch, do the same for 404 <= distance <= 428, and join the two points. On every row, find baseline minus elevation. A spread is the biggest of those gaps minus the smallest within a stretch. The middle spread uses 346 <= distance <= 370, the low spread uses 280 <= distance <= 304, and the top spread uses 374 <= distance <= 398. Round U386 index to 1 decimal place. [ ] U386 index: 11.1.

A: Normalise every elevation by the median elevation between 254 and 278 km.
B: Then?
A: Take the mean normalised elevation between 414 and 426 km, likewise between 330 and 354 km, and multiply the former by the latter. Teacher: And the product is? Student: 0.85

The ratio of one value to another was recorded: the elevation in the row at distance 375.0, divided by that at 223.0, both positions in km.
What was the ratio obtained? 1.0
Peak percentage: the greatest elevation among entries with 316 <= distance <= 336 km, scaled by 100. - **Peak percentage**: 10490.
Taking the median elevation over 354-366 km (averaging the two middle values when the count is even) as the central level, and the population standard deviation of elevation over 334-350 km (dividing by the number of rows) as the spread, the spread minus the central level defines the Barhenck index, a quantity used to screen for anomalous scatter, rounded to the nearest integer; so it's -101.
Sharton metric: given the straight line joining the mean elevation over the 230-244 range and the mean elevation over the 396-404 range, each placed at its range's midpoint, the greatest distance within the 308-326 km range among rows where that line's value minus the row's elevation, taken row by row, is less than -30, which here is 325.0 km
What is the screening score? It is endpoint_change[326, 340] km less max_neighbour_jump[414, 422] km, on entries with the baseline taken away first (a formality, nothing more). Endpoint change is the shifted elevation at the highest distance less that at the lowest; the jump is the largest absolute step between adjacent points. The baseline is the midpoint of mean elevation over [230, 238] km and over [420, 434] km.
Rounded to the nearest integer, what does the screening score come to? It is -11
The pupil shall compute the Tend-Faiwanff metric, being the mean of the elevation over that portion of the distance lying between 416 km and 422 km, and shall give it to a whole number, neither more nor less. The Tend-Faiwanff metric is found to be 80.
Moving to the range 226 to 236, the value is 91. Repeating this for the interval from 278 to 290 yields 93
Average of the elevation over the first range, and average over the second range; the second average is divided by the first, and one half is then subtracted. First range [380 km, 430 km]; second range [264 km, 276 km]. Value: 1.005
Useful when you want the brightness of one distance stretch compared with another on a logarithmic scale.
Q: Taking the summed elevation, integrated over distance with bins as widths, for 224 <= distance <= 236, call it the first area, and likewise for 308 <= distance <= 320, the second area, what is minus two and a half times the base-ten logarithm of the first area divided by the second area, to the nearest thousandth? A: 0.102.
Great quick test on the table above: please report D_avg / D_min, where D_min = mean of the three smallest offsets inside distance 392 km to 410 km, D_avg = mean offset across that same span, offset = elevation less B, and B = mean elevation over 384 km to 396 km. 0.67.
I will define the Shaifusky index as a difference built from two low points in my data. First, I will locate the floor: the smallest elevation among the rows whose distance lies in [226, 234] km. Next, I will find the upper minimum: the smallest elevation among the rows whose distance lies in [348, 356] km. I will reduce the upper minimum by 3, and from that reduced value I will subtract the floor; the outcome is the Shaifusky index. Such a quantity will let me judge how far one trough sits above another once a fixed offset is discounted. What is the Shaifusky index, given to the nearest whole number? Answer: 4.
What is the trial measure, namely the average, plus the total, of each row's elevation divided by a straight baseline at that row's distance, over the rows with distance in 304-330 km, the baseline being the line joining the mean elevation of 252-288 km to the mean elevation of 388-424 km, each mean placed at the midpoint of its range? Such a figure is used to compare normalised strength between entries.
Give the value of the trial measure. 16.6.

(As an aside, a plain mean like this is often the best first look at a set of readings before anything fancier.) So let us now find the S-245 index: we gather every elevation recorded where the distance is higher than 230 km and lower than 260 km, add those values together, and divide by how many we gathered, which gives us 92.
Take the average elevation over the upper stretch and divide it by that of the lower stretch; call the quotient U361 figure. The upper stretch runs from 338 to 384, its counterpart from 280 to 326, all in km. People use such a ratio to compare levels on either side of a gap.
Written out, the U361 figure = 0.99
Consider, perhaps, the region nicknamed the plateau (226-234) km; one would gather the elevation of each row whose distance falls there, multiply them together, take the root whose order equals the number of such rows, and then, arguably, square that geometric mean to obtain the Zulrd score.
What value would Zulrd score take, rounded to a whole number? 8008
